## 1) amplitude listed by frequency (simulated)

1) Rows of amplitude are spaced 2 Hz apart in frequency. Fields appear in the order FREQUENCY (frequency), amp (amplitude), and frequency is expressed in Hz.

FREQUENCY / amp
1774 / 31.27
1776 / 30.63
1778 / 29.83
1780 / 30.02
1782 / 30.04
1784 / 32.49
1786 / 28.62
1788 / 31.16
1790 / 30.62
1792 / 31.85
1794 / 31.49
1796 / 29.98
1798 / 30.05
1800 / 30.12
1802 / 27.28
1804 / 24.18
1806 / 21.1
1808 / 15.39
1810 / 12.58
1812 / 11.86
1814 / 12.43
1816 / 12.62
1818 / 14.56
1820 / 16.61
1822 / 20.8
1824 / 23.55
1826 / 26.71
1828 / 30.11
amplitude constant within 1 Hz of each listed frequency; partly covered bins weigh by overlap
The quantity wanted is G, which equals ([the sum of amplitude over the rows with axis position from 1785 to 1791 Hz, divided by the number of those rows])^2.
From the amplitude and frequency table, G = 908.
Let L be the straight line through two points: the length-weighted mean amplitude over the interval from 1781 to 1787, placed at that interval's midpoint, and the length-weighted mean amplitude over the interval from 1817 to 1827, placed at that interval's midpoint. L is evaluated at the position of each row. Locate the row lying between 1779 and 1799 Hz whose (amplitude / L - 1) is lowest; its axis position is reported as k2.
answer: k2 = 1780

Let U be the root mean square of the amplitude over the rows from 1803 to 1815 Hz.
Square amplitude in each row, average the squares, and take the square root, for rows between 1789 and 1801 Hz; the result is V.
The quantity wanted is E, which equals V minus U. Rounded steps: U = 17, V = 31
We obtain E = 14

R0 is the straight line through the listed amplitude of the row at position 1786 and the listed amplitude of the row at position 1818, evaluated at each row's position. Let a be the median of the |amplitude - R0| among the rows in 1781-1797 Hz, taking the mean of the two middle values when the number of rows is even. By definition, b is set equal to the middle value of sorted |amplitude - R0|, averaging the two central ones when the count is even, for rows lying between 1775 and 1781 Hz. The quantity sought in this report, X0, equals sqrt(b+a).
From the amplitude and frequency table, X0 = 2.4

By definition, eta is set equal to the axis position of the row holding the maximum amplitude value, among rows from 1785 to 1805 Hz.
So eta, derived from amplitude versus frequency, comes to 1792 Hz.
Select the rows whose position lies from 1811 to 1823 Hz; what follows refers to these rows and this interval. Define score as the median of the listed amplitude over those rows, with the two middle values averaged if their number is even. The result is 13.6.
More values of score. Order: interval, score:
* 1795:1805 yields 30.0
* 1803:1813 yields 15.4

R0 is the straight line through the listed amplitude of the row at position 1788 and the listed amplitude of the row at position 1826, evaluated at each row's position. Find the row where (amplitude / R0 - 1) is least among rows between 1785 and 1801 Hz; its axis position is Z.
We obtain 1786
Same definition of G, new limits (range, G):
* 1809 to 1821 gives 181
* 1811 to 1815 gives 148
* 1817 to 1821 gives 243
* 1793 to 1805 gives 832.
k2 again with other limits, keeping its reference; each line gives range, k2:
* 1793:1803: 1802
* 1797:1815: 1812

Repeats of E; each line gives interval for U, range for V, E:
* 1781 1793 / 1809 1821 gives -17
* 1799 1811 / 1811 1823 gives -8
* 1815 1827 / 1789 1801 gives 11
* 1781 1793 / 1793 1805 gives -2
